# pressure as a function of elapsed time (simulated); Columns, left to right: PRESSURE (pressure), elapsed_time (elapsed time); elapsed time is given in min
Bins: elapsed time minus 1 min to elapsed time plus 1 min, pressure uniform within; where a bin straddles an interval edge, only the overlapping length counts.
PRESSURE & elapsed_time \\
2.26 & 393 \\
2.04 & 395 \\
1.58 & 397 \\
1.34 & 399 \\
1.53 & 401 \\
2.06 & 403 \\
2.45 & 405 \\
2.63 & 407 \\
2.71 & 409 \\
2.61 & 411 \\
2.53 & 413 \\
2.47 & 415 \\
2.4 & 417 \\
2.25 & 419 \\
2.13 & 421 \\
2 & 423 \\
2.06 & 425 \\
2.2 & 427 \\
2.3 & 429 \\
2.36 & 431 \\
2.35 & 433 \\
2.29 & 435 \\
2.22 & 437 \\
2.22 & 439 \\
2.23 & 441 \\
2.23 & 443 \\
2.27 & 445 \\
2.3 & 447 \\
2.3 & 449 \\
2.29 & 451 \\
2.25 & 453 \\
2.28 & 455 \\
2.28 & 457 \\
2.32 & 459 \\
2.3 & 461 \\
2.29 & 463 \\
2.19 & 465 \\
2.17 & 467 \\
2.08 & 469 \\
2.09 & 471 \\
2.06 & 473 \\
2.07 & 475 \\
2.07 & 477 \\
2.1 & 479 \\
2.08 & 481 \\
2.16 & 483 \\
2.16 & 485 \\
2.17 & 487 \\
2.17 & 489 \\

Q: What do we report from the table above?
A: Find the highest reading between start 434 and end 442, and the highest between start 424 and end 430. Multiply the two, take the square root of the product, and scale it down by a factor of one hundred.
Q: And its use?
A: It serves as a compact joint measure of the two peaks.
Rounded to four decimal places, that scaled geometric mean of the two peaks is 0.0229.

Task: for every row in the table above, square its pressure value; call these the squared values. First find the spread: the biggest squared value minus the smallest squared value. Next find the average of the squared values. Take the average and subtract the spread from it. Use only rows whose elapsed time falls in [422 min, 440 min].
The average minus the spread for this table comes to 3.4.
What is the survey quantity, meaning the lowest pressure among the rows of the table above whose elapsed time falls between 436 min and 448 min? 2.22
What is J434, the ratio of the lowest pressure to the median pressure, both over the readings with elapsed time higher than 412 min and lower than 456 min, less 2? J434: -1.12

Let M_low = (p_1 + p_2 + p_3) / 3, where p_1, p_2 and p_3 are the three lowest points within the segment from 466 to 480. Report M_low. 2.07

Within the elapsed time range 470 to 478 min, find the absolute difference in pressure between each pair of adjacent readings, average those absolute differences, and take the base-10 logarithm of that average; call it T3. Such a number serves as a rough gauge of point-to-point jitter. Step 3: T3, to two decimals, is -1.88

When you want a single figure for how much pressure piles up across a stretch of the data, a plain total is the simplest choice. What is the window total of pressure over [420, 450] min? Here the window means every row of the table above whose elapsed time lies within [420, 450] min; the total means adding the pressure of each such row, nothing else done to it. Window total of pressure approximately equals 33.5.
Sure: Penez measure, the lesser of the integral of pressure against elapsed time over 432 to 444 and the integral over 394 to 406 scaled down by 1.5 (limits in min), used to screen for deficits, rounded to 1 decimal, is 14.7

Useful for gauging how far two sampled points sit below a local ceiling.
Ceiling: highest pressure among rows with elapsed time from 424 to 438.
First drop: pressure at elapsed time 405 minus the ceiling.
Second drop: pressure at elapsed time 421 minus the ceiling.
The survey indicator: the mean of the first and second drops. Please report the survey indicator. -0.070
